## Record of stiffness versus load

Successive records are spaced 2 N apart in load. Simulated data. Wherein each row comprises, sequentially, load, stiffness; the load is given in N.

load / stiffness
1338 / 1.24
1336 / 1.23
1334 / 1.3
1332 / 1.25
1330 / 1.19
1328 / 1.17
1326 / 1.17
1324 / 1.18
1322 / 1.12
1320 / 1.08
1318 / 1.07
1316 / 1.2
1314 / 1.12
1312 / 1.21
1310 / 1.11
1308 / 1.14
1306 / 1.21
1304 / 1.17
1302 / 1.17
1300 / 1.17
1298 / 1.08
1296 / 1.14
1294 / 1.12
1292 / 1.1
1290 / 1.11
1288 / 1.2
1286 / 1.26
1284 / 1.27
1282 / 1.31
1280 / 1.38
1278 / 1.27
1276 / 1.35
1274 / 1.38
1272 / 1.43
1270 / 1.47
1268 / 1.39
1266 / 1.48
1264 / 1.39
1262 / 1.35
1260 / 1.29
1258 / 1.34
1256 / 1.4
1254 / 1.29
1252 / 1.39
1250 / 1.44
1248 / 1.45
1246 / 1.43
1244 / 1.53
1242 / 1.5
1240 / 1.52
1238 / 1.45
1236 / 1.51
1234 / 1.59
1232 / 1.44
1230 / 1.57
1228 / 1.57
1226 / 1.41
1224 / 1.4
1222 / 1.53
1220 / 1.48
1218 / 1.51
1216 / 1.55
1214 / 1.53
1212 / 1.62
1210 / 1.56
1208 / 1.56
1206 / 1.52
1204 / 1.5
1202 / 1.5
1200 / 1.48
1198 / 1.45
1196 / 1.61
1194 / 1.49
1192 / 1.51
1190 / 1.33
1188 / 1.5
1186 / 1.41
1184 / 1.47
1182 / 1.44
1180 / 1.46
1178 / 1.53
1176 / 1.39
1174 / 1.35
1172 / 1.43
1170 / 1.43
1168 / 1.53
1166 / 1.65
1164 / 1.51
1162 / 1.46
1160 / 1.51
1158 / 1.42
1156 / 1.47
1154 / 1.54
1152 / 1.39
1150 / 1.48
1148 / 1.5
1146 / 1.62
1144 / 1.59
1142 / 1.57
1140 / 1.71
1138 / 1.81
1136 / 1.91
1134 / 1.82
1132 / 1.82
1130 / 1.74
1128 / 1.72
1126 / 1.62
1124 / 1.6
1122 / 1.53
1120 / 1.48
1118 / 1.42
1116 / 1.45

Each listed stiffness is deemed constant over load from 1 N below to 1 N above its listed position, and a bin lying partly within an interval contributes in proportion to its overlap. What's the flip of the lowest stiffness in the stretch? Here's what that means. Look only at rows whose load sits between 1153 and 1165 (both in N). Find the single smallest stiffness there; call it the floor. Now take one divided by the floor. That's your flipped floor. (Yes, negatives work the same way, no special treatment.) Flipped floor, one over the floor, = 0.70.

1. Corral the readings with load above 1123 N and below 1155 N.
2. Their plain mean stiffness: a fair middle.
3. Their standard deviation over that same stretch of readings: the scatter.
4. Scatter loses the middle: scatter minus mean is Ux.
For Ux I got -1.51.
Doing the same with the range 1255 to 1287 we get -1.29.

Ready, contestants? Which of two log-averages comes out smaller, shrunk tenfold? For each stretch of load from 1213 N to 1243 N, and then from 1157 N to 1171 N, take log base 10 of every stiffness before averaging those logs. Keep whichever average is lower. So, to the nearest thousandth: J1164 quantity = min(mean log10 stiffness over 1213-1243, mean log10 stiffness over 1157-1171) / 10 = 0.018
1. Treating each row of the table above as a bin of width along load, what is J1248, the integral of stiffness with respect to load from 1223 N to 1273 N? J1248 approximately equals 72.1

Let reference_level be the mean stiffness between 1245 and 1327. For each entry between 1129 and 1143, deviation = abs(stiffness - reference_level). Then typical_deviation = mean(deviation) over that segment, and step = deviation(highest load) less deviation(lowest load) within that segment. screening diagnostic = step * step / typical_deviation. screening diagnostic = 0.057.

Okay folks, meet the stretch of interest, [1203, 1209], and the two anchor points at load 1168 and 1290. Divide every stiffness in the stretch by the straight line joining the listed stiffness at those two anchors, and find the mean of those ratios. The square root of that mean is 1.04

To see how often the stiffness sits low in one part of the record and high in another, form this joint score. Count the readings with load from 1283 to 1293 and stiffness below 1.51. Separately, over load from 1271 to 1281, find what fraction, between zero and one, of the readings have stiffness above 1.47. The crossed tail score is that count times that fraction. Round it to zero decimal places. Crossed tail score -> 0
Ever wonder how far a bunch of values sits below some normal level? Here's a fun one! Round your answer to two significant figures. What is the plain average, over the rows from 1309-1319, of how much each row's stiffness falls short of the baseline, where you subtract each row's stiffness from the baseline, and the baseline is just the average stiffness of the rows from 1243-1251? 0.32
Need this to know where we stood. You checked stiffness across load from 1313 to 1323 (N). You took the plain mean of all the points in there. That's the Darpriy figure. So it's 1.12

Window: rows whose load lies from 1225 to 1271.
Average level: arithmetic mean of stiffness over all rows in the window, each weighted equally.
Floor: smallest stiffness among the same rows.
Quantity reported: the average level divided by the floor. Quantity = 1.12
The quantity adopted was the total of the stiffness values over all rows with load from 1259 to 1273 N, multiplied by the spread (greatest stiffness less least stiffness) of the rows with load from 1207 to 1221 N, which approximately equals 1.4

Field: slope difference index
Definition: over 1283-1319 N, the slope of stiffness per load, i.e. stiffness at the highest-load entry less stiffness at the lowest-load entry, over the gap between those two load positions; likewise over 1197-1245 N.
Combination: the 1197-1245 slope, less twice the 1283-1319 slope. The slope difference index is 0.014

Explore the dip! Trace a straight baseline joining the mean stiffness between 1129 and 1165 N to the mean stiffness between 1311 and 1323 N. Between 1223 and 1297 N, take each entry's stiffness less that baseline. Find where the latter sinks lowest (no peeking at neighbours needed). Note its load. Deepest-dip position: 1292 N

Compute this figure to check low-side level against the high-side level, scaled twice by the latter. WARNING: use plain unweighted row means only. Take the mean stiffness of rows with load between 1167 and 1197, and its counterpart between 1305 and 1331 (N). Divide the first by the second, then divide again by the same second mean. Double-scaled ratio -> 1.1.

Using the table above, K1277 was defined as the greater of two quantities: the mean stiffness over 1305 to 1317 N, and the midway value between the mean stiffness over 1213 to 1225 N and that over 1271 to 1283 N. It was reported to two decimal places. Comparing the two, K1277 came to 1.43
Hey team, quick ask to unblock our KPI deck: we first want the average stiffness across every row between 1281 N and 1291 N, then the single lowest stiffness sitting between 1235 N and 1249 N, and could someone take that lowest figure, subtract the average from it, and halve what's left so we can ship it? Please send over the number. 0.10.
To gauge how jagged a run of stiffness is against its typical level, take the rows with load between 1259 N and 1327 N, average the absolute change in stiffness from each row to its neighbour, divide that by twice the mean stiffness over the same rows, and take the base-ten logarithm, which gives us -1.65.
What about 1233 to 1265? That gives -1.70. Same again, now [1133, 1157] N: -1.58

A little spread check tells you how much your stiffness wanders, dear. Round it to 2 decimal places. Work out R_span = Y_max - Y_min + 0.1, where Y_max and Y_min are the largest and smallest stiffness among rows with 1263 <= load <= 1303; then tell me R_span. 0.50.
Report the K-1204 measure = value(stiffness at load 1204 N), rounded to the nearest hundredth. 1.50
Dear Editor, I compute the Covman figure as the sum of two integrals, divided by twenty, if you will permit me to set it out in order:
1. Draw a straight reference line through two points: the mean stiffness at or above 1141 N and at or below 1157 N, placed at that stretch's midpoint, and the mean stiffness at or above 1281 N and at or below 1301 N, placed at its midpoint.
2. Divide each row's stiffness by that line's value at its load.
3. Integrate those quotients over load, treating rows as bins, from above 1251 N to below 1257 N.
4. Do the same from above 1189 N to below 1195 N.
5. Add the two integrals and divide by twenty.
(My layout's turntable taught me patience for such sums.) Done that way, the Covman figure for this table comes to 0.63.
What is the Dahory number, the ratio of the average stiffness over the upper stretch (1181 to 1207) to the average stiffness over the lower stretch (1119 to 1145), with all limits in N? 0.88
